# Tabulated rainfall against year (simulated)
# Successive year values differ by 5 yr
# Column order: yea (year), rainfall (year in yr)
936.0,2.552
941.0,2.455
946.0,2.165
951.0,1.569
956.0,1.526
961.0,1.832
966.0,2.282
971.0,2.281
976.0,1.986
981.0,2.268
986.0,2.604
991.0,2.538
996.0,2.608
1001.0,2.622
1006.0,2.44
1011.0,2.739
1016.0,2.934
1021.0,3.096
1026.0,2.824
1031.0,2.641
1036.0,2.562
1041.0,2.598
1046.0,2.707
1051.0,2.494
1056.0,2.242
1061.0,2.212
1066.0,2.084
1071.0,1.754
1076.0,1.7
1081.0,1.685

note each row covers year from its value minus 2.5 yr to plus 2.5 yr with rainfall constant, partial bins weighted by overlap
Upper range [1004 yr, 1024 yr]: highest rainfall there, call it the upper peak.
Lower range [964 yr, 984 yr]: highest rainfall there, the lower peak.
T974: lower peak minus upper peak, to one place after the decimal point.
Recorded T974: -0.8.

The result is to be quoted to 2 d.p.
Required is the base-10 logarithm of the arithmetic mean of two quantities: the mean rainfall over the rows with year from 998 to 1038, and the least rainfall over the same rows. 0.41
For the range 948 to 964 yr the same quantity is 0.20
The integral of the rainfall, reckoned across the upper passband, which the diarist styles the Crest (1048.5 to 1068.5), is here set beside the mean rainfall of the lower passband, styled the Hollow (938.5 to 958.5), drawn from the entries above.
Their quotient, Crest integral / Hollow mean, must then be 23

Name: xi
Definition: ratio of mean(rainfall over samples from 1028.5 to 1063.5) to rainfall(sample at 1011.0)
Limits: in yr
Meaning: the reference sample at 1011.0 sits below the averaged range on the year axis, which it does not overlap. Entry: 0.91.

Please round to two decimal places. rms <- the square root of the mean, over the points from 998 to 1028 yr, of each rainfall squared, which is 2.78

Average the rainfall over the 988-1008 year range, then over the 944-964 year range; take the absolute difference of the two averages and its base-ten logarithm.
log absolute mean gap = -0.1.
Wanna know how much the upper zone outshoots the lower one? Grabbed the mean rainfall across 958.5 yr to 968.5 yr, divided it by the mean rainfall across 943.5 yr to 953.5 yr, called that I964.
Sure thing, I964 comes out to 1.10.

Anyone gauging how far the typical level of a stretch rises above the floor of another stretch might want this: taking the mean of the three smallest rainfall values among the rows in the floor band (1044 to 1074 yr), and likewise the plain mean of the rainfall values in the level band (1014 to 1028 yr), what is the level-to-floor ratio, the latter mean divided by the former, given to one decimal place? 1.5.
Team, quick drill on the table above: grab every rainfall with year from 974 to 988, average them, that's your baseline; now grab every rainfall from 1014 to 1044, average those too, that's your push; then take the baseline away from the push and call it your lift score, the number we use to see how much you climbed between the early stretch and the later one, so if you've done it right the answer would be 0.5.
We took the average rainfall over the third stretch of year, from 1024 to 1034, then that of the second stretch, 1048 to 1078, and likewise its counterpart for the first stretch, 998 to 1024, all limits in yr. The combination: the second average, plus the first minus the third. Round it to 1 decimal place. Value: 2.1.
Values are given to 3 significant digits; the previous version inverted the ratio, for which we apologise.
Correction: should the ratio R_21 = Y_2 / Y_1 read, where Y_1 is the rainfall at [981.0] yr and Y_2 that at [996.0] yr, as 1.15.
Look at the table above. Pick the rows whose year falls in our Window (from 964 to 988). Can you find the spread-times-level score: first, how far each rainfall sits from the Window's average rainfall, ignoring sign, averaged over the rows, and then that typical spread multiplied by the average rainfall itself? 0.29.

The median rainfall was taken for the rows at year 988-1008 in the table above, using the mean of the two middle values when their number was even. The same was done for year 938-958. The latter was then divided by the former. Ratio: 0.73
